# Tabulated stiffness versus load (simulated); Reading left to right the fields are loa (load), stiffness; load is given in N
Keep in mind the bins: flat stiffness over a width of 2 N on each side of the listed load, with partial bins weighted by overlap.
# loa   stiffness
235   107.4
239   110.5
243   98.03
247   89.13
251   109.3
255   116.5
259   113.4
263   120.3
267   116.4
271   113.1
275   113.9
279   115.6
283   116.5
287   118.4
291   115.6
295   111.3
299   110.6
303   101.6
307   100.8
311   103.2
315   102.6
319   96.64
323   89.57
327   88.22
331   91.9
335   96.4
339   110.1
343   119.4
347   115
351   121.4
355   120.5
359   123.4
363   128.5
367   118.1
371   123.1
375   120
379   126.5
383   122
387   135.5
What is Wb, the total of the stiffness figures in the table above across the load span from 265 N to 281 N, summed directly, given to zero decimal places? 459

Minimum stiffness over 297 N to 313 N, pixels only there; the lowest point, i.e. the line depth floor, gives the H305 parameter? 100.8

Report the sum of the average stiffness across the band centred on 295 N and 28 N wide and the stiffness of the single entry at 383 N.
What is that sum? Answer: 233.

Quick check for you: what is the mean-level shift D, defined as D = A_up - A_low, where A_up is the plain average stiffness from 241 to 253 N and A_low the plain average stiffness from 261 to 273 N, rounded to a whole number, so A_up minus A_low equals -18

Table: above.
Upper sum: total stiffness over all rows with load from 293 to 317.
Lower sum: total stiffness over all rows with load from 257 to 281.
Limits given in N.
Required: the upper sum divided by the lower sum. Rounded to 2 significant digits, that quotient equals 0.91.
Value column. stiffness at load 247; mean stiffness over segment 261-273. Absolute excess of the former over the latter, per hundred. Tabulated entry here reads 0.275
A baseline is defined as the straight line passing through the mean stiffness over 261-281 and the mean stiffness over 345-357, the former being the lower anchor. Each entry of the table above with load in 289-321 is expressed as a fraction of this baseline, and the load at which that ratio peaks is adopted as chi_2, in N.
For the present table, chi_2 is 291 N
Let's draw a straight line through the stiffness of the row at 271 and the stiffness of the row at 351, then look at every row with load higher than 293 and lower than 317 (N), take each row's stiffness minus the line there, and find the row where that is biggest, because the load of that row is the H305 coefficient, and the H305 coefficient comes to 295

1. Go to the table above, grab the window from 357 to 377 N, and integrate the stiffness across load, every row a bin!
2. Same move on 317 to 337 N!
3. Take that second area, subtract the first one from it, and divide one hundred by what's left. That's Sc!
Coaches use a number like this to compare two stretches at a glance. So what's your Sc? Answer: -0.17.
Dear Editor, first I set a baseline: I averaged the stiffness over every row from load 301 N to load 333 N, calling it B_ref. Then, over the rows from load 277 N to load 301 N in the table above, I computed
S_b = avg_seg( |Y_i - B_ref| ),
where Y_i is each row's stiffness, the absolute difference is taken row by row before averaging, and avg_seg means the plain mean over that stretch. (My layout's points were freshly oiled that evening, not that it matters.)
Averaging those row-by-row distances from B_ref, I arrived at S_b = 18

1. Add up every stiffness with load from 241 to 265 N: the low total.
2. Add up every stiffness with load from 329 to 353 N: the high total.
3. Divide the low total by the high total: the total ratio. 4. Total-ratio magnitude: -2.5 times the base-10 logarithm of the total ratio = 0.01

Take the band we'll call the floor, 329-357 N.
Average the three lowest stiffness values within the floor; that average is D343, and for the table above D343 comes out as 99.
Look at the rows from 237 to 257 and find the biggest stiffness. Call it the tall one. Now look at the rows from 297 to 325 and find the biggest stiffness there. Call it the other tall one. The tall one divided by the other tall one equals 1.05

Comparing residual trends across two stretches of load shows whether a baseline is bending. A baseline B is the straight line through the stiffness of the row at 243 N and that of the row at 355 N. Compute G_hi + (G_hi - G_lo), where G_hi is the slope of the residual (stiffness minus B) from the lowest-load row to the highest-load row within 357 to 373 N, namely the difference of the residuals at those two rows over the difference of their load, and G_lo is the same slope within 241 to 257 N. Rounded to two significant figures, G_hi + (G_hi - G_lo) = -1.8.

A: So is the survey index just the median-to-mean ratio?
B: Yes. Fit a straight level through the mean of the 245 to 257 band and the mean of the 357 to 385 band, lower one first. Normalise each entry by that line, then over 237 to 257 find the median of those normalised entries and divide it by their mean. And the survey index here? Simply 1.04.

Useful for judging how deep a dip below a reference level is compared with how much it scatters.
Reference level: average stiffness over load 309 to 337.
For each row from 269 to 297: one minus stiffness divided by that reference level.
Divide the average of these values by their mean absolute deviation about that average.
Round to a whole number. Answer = -11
